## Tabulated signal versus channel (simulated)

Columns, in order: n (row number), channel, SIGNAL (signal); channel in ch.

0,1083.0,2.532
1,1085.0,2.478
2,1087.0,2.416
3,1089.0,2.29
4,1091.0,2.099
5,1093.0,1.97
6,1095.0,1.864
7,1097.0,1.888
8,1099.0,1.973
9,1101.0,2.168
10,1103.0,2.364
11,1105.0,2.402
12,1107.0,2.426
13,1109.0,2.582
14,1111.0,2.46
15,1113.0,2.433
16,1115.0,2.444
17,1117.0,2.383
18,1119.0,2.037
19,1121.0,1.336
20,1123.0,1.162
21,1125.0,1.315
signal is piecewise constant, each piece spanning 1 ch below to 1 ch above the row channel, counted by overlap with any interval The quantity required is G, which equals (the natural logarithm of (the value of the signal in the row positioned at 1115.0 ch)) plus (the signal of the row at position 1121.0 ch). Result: 2.23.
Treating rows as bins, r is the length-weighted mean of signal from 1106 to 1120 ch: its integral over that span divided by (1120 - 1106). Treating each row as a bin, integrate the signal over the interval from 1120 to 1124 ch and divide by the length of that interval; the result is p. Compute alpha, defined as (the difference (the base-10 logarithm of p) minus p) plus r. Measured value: 1.2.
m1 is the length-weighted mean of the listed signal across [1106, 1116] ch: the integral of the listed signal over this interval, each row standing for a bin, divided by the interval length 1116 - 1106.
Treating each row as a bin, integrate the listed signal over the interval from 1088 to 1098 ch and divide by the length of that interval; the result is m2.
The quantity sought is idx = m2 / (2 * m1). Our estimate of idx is 0.41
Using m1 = 2.5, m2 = 2.0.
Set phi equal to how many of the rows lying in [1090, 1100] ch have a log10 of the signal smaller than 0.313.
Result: 4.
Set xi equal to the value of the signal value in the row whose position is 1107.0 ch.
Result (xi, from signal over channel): 2.426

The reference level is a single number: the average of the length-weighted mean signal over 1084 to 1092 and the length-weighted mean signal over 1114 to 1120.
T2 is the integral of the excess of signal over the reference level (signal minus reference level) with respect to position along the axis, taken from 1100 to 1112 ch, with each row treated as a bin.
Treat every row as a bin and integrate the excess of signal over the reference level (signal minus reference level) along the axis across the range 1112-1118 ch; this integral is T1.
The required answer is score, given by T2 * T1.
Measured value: 0.8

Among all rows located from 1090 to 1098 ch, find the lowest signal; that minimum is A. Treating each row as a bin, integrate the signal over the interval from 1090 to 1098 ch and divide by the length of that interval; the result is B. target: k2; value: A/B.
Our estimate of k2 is 0.95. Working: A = 1.864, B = 2.0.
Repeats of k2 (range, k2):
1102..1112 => 0.97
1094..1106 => 0.88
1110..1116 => 0.99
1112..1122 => 0.63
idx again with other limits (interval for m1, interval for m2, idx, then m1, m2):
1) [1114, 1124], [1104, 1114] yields 0.66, 1.9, 2.5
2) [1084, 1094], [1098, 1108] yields 0.50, 2.3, 2.3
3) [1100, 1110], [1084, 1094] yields 0.47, 2.4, 2.3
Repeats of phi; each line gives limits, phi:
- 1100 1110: 0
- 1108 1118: 0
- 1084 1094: 1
